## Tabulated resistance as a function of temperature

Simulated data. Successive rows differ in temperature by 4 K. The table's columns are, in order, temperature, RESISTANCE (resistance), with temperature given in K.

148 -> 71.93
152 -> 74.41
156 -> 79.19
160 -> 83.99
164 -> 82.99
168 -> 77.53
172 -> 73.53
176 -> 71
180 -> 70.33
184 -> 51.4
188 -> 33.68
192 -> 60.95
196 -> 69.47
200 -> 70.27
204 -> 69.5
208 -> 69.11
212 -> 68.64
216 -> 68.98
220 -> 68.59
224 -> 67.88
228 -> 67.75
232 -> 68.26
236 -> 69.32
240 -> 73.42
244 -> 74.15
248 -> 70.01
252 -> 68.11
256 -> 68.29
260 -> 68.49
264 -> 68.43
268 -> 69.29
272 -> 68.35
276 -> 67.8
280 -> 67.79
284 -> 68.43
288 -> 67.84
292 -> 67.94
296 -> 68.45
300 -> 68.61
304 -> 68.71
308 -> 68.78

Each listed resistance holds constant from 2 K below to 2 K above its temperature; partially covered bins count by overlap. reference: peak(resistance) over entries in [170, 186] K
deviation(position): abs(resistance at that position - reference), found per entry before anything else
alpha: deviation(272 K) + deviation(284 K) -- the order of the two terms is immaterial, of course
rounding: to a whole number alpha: 10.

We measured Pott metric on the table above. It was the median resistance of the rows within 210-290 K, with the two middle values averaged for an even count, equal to 68.4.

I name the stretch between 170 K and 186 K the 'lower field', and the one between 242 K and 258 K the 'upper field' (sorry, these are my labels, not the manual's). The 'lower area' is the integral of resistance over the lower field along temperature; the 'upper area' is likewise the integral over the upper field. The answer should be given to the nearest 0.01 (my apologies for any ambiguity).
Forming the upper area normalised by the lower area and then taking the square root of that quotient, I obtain 1.03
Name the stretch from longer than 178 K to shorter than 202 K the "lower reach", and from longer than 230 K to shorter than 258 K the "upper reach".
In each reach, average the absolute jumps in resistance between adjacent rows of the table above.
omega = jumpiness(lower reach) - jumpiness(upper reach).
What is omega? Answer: 13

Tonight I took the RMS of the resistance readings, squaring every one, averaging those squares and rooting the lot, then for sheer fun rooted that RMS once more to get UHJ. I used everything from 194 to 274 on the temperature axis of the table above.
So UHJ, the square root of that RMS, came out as 8.33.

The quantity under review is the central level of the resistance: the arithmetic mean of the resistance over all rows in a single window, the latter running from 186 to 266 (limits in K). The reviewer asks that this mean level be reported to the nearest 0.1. 67.2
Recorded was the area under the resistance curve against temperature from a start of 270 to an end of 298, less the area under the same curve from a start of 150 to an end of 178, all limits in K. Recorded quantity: -264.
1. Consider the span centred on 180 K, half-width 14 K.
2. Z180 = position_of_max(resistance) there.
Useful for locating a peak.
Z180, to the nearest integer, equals 168 K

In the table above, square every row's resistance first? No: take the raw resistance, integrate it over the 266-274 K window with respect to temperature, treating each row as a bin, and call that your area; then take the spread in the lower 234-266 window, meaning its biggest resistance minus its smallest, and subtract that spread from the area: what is 545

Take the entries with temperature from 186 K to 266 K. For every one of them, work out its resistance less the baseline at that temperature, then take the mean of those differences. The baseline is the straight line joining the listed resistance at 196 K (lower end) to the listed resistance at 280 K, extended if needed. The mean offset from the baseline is -2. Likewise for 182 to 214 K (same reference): -8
